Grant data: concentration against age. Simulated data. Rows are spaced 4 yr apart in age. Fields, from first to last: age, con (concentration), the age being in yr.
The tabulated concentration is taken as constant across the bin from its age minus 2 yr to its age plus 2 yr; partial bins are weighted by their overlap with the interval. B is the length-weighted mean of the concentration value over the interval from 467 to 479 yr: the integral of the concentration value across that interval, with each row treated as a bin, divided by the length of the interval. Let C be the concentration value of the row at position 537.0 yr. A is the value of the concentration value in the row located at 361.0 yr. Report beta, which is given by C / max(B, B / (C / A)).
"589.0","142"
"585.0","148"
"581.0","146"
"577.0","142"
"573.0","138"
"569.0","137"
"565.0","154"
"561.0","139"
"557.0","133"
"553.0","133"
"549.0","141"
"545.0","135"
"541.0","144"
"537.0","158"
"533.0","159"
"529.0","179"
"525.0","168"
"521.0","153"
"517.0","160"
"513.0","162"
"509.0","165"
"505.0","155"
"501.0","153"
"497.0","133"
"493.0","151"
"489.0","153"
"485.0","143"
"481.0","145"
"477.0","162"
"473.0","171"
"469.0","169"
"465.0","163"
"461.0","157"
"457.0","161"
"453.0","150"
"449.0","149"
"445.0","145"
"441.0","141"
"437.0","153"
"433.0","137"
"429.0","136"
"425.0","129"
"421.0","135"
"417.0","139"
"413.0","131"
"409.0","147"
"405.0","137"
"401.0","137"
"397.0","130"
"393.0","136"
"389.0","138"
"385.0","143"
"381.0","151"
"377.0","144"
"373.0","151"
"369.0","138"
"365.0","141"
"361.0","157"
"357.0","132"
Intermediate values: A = 157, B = 167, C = 158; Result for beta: 0.94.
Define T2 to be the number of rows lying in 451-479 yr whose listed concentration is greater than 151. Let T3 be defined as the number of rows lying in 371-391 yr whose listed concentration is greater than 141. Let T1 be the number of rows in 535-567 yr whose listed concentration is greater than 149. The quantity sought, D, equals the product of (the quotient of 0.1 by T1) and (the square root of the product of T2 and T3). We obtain 0.2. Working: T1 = 2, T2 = 6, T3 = 4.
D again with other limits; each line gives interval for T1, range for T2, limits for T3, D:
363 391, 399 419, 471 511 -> 0.0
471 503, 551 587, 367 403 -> 0.0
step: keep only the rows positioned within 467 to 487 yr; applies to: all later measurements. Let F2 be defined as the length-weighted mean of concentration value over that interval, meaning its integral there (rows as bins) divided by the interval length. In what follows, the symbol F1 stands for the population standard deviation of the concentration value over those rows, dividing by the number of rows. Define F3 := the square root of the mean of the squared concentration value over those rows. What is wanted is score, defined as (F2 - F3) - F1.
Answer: -12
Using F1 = 12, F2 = 158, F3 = 158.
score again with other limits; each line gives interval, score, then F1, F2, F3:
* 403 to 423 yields -5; 5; 138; 138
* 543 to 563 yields -3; 3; 136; 136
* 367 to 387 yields -5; 5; 145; 145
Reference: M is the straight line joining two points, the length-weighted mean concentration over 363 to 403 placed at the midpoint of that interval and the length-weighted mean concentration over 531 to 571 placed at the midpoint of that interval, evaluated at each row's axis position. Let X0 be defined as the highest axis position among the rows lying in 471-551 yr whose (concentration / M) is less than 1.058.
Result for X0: 549.0 yr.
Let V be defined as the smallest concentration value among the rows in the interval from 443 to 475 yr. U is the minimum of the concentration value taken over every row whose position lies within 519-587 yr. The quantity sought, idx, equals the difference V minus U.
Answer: 12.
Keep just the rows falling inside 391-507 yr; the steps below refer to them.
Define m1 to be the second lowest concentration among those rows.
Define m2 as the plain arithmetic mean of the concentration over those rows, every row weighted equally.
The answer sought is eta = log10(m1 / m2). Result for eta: -0.052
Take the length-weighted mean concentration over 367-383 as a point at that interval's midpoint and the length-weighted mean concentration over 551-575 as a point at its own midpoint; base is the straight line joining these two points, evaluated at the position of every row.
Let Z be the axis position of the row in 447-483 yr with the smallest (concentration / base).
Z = 481.0 yr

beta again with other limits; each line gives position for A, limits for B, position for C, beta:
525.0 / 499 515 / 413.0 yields 0.64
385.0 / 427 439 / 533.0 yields 1.12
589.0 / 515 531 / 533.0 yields 0.96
